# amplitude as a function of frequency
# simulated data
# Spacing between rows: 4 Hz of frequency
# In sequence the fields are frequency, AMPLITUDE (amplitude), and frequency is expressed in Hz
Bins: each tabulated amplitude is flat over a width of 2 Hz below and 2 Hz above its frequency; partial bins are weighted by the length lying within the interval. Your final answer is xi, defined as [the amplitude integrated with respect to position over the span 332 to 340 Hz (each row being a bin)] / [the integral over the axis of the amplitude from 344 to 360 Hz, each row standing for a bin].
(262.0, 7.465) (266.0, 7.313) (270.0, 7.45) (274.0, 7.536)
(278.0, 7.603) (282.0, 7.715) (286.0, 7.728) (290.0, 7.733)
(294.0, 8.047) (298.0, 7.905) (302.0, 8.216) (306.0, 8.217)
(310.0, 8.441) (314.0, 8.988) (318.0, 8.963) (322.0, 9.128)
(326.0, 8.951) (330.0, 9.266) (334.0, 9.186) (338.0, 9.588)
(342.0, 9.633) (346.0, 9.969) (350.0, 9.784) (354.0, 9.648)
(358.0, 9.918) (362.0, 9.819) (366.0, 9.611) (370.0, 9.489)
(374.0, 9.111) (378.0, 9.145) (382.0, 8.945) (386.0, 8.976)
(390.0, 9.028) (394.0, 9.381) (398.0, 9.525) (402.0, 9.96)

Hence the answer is 0.5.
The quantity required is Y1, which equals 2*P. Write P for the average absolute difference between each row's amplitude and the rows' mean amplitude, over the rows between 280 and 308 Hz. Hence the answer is 0.38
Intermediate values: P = 0.19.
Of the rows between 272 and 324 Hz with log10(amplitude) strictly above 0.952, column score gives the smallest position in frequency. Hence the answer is 314.0 Hz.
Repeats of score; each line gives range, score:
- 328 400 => 330.0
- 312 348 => 314.0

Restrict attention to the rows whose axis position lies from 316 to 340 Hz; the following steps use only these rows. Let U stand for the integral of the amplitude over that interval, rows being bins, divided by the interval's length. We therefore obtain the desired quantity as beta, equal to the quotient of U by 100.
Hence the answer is 0.0918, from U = 9.2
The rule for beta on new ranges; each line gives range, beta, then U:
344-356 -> 0.0980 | 9.8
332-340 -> 0.0939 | 9.4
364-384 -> 0.0926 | 9.3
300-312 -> 0.0829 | 8.3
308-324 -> 0.0888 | 8.9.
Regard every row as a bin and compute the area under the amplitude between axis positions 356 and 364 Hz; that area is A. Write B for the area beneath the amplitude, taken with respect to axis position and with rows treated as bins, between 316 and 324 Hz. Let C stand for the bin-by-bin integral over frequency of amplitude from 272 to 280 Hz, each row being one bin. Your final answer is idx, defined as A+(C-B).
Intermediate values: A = 78.9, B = 72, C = 61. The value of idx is 67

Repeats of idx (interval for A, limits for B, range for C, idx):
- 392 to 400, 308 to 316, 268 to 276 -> 66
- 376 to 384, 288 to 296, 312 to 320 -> 81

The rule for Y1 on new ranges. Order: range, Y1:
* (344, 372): 0.28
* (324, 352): 0.60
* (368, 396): 0.32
